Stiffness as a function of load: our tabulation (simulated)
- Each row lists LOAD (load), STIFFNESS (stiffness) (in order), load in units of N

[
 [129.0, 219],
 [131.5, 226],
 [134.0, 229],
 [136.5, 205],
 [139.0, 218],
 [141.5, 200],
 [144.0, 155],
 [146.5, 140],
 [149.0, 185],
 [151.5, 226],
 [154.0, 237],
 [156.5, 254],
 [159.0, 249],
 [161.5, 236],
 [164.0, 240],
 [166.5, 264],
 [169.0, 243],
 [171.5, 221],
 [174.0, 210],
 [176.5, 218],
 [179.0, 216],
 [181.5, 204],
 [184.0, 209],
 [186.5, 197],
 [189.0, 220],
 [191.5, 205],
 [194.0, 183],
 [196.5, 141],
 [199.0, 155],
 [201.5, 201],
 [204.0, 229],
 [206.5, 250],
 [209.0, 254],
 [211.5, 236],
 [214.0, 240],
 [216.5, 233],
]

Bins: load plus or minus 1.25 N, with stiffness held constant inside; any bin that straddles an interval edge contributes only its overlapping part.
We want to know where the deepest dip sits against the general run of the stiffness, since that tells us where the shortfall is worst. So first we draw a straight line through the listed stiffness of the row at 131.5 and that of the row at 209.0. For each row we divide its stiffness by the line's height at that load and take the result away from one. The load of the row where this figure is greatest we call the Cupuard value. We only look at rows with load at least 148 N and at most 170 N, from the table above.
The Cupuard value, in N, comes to 149.0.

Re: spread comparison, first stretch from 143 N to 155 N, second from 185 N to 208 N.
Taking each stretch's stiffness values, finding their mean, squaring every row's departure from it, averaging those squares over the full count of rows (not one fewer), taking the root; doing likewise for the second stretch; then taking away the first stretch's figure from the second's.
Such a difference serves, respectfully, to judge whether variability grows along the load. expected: -5.5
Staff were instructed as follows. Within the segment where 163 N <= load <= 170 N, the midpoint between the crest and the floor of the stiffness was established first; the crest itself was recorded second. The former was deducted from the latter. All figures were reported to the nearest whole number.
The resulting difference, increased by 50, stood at 62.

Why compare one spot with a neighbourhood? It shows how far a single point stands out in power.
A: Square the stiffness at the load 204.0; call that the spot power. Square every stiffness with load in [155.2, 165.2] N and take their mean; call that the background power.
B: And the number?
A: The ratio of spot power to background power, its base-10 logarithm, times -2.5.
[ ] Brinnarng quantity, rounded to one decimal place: 0.1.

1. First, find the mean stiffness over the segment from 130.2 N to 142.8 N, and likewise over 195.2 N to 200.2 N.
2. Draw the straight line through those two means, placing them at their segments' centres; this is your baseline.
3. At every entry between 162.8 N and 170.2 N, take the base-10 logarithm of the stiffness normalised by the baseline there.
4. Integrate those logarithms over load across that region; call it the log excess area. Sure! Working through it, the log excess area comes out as 1.0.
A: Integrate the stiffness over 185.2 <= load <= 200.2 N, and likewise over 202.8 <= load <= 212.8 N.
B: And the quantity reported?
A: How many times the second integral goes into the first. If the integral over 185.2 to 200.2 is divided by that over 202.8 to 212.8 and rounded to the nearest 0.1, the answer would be 1.1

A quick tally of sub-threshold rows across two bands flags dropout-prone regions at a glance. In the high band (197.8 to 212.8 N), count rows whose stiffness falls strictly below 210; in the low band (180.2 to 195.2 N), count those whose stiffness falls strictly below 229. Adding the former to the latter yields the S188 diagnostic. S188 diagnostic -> 8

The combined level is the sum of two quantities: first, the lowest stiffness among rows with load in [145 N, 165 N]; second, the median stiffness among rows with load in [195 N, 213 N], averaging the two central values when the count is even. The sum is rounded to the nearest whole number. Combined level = 369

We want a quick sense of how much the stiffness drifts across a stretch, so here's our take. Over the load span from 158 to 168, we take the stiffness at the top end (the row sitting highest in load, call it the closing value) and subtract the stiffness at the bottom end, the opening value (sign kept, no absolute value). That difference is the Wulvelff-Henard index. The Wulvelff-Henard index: 15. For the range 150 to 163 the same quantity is 10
